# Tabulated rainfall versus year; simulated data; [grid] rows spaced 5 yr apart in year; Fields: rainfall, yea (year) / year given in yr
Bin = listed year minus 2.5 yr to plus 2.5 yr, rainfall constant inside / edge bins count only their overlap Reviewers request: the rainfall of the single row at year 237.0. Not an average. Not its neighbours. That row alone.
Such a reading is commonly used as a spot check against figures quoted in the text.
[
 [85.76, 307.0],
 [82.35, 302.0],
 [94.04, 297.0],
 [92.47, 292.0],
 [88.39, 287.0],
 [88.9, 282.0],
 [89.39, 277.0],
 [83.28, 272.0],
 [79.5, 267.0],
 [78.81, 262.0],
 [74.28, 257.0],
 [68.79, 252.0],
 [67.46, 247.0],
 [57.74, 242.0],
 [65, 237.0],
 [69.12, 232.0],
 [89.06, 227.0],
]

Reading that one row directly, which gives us 65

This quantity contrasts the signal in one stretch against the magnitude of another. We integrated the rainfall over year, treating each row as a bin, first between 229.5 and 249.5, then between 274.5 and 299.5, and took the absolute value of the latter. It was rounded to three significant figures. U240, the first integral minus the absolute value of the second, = -969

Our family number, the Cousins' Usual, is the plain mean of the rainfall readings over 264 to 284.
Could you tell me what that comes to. 85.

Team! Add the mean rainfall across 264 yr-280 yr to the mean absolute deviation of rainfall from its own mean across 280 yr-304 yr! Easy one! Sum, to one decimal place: 87.3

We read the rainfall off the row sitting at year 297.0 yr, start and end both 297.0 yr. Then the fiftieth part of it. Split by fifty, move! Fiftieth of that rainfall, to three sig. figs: 1.88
